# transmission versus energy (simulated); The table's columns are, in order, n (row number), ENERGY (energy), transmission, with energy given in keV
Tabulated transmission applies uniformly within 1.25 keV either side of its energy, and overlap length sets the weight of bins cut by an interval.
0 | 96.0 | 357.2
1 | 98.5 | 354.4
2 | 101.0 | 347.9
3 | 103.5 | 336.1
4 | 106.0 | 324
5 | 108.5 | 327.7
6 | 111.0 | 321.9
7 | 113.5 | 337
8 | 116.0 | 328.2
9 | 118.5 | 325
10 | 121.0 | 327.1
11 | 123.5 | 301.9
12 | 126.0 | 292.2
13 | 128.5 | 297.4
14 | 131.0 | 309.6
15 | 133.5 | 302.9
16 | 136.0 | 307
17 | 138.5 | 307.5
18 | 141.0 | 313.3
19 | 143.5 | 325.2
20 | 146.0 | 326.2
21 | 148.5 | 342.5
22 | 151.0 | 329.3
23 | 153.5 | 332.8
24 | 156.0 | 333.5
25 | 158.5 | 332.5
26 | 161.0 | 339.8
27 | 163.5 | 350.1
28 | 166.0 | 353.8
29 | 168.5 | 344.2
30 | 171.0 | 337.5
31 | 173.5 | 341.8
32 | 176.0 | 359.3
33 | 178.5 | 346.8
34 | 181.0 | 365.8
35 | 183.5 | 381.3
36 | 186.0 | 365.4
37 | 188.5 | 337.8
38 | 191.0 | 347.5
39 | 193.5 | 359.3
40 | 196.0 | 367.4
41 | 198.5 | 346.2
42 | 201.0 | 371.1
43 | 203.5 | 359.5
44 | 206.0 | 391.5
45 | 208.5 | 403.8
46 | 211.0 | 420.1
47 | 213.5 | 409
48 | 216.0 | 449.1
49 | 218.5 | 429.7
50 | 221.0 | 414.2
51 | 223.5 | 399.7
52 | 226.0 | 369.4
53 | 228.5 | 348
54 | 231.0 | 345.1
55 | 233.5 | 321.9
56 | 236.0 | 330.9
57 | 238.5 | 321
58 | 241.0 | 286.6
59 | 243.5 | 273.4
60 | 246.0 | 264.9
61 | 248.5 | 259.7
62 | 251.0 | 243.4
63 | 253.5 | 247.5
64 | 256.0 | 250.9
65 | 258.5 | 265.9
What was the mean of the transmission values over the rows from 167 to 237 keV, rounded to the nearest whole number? 370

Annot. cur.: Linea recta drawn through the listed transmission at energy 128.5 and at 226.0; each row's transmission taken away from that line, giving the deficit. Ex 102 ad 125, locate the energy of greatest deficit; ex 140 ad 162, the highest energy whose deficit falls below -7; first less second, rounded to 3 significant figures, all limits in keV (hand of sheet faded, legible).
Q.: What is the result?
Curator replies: -37.5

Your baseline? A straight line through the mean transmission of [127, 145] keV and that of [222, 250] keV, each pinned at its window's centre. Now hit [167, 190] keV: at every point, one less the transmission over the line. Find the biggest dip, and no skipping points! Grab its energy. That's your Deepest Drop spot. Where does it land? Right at 188.5 keV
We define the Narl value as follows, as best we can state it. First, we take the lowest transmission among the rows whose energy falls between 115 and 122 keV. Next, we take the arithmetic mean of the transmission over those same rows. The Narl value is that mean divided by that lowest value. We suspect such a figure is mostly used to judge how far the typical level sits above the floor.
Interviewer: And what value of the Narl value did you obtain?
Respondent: 1.005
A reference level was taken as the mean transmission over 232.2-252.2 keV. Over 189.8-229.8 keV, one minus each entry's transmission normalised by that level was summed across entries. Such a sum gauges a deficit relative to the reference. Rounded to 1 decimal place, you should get -5.5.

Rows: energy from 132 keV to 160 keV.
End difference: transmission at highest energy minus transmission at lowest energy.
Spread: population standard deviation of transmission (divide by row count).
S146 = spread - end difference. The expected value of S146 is -17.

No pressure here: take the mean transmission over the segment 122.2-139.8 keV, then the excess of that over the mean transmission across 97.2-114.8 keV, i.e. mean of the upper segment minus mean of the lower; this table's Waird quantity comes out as -33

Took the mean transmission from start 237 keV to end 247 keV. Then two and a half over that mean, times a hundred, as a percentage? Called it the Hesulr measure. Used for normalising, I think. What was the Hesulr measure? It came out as 0.87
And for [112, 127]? 0.78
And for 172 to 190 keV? 0.70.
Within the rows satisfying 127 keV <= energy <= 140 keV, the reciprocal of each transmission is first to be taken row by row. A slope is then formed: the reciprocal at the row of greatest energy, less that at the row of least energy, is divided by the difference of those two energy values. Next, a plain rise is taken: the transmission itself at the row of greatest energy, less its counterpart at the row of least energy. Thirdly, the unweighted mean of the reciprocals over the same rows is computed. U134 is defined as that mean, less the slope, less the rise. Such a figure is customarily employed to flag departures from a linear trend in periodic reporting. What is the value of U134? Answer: -10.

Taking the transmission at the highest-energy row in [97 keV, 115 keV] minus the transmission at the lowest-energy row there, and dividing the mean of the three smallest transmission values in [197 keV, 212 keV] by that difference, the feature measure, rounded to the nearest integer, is -21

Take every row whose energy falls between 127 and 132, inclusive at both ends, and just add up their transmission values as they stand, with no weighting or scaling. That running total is 607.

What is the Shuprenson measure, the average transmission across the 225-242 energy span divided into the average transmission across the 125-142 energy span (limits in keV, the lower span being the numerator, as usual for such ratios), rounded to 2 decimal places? 0.92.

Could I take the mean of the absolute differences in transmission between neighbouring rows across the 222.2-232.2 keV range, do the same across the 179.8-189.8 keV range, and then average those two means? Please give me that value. 18.9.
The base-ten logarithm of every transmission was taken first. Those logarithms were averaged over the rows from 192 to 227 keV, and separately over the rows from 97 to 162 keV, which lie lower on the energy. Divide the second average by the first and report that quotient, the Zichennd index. 0.97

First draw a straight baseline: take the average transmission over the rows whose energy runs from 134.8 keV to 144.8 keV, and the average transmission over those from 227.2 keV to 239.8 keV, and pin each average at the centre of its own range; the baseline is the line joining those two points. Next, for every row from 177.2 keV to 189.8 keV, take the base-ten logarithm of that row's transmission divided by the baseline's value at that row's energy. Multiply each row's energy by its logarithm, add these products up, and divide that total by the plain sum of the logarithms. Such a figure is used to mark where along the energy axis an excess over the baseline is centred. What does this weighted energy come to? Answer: 183.2 keV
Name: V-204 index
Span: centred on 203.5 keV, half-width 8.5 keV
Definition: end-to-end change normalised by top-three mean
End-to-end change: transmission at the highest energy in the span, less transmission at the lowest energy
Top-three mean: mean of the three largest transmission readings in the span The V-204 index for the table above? 0.13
